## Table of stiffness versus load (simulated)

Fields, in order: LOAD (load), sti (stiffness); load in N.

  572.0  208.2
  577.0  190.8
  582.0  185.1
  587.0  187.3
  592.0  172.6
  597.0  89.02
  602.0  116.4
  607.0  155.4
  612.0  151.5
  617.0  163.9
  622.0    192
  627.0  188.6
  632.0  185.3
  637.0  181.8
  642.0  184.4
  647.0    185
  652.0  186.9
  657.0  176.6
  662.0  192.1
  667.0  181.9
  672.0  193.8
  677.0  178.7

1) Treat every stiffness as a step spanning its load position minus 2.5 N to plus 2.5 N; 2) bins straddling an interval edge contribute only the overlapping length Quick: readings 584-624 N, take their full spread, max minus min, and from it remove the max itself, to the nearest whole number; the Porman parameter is -89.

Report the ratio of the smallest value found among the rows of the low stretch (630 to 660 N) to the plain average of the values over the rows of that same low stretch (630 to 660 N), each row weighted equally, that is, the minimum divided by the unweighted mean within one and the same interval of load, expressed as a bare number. 0.96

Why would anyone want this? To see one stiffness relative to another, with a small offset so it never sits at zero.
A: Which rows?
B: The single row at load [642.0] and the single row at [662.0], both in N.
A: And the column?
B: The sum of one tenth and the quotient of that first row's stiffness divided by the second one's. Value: 1.06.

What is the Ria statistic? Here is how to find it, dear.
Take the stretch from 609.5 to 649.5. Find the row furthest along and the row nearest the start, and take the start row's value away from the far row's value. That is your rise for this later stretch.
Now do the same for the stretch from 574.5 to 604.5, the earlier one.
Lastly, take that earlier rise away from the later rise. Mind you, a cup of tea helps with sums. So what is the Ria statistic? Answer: 108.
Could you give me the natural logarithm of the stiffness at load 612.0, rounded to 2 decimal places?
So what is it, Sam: 5.02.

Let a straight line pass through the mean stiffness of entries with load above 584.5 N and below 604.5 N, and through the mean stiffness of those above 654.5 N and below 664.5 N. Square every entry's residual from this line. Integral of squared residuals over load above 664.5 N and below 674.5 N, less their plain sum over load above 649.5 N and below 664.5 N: 151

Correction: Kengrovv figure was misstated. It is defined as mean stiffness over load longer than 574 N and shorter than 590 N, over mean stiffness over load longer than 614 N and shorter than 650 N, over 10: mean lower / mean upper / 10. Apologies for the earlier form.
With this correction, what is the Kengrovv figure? 0.103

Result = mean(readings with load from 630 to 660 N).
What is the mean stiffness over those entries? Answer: 183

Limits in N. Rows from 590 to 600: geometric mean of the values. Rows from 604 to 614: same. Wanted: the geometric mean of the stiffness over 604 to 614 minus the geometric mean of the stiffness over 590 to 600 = 29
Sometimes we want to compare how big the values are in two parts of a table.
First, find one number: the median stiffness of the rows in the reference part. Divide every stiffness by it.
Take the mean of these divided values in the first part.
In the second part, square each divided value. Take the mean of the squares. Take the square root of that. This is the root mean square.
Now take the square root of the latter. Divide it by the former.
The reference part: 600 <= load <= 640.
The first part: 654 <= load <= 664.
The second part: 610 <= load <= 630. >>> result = 0.94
